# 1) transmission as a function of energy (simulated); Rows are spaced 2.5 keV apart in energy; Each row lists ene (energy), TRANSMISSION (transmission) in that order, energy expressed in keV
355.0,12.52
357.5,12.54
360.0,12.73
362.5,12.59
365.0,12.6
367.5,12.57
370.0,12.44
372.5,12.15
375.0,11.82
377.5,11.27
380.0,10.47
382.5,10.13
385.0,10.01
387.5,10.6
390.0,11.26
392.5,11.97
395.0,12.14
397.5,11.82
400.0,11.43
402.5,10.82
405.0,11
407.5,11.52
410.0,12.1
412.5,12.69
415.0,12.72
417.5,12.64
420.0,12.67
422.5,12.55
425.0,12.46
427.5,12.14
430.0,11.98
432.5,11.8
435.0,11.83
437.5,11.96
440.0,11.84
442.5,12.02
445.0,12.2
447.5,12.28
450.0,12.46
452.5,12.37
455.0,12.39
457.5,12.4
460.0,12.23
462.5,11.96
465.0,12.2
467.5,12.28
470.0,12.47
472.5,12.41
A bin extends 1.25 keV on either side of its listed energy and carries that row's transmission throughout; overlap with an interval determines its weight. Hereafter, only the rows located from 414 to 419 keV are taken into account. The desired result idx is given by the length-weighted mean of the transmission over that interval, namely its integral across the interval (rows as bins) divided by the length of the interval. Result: 12.7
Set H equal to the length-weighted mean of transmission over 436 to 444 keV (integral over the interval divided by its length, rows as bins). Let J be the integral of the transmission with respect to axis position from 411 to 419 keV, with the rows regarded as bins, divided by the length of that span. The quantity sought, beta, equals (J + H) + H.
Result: 36.6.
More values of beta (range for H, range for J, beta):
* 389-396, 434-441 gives 35.5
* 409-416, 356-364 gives 37.6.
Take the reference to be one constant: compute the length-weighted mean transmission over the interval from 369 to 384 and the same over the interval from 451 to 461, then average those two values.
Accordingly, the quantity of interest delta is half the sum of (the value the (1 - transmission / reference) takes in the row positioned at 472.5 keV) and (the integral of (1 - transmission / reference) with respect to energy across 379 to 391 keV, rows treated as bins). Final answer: 0.67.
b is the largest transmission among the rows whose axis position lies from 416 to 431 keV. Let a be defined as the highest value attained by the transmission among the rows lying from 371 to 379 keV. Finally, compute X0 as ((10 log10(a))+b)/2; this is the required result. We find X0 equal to 11.8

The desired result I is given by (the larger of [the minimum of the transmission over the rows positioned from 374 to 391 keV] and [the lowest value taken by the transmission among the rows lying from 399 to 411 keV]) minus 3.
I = 7.82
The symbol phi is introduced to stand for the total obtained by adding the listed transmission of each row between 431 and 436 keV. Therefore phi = 23.6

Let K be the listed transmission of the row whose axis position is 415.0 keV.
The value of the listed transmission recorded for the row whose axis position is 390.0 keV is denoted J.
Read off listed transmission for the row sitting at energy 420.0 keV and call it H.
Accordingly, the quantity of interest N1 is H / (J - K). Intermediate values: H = 12.67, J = 11.26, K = 12.72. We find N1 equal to -9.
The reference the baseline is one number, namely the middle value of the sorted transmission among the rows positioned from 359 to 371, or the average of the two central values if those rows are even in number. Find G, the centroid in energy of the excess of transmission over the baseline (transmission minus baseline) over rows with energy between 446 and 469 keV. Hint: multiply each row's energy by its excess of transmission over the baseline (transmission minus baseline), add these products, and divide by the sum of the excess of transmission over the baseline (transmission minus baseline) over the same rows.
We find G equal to 459.1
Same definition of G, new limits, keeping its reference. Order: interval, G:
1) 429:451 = 437.9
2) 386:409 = 397.5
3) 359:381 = 378.0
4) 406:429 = 413.1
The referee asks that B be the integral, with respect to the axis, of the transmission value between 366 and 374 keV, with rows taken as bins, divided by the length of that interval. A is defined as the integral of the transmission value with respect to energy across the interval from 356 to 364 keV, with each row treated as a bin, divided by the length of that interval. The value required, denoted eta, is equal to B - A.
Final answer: -0.2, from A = 12.6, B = 12.4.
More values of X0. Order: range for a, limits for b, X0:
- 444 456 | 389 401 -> 11.5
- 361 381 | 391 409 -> 11.6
